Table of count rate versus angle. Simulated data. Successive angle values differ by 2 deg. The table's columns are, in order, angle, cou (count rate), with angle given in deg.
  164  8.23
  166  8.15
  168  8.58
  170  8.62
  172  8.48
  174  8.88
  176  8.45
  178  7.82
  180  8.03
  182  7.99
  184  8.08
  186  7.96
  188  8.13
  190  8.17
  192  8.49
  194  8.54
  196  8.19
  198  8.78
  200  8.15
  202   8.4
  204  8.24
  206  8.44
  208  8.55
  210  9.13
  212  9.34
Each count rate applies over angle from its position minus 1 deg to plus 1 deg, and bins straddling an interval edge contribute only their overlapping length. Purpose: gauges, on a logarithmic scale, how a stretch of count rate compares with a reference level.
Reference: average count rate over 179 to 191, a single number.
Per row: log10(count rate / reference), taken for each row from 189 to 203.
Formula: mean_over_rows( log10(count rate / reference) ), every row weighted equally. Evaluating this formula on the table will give 0.017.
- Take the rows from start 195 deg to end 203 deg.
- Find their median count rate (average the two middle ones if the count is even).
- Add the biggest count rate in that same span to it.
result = 17.1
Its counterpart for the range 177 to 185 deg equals 16.1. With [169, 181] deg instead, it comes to 17.3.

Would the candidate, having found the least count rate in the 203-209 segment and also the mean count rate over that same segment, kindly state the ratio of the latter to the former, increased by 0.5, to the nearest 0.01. 1.52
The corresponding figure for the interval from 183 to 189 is 1.51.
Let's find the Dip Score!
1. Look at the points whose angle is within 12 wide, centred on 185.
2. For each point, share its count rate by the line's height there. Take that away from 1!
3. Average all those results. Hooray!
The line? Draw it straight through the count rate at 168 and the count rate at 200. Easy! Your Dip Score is 0.035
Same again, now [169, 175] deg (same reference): -0.016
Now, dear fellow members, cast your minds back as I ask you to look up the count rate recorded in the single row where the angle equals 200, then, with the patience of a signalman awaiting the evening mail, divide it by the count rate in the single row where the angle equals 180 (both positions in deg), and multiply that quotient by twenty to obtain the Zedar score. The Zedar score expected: 20.3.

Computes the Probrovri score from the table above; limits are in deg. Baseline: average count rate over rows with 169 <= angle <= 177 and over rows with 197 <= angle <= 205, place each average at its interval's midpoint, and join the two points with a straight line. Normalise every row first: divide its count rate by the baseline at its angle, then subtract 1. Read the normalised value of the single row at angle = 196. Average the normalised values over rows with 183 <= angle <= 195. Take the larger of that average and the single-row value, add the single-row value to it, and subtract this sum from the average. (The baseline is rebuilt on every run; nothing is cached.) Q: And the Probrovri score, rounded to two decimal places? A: 0.03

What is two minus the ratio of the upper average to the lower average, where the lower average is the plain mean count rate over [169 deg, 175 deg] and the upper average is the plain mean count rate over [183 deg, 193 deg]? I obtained 1.06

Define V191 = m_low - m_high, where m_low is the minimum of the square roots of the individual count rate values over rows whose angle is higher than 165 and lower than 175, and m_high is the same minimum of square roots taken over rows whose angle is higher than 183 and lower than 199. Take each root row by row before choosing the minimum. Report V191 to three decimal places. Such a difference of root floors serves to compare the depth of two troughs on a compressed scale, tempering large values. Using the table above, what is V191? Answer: 0.033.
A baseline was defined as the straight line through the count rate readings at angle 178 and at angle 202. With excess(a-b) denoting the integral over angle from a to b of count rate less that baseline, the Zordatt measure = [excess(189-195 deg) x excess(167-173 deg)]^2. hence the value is 66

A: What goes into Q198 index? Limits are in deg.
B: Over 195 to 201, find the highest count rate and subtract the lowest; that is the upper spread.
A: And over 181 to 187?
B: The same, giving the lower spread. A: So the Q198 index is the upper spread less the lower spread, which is 0.5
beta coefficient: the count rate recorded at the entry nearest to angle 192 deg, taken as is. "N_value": 8.49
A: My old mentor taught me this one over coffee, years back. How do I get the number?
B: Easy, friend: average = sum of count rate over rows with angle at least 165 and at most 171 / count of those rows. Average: 8.45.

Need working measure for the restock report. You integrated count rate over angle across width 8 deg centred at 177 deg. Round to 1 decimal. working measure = 66.4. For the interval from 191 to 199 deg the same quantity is 68.0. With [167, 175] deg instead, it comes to 69.1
